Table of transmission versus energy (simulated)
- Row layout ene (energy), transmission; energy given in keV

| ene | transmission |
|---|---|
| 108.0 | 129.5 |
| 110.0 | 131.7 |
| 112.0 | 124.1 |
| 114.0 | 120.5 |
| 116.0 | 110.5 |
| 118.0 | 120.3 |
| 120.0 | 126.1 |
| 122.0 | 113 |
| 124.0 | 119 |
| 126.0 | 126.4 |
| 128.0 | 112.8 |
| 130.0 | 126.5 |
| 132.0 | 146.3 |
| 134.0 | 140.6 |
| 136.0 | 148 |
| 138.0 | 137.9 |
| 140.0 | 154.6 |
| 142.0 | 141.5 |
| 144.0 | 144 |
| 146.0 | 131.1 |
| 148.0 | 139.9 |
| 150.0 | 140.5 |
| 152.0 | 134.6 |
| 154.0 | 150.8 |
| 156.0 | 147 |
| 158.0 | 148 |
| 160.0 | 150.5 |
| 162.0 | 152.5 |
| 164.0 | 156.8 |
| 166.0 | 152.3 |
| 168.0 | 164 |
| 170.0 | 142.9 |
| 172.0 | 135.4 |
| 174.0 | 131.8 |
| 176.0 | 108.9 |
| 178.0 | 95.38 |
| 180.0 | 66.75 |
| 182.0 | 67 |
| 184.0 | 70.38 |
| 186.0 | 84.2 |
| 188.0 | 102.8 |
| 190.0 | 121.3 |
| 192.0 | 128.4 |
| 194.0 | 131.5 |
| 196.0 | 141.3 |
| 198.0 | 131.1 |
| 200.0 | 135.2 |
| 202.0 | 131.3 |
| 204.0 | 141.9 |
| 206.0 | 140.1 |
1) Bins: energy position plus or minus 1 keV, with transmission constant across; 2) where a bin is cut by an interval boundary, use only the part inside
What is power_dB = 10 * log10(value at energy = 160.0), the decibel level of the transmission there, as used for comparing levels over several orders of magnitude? 21.8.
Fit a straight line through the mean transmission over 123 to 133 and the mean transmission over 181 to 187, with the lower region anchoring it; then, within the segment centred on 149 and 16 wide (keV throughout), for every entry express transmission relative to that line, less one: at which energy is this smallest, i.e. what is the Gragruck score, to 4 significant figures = 146.0 keV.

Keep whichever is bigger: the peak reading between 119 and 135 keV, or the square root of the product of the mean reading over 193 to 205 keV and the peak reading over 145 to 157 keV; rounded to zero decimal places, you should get 146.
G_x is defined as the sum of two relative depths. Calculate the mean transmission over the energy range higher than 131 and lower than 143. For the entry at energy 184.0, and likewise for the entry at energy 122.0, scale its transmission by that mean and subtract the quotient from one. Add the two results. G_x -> 0.73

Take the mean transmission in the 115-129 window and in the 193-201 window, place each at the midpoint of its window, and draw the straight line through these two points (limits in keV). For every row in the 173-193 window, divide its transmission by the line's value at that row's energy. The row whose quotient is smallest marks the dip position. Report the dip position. 180.0 keV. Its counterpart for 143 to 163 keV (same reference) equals 146.0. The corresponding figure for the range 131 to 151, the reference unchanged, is 146.0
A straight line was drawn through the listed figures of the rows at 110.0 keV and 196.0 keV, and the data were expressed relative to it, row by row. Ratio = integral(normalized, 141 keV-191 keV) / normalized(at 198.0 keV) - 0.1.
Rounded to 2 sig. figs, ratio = 50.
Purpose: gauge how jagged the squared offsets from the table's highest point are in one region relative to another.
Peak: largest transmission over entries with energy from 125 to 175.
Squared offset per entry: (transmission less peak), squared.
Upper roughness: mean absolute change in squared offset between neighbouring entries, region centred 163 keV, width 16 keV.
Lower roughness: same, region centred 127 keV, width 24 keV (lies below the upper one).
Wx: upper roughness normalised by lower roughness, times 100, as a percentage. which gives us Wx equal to 17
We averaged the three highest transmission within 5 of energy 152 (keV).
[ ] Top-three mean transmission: 146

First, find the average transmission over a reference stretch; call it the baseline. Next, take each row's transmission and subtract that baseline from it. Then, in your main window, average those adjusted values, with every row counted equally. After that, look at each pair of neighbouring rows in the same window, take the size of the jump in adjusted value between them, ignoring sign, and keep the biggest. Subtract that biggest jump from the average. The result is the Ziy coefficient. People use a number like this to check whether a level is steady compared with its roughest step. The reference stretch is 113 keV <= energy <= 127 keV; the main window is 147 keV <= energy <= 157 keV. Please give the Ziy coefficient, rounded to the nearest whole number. 7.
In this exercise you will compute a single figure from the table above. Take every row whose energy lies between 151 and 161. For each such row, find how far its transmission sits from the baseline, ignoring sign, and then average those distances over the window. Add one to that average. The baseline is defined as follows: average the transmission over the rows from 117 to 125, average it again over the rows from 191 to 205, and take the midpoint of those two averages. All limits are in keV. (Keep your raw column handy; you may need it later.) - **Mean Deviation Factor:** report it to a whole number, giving 20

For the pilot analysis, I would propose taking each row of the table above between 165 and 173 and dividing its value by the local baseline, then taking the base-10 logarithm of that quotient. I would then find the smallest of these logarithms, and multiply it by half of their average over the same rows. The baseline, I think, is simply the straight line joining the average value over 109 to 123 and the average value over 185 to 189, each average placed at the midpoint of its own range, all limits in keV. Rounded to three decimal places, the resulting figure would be 0.011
